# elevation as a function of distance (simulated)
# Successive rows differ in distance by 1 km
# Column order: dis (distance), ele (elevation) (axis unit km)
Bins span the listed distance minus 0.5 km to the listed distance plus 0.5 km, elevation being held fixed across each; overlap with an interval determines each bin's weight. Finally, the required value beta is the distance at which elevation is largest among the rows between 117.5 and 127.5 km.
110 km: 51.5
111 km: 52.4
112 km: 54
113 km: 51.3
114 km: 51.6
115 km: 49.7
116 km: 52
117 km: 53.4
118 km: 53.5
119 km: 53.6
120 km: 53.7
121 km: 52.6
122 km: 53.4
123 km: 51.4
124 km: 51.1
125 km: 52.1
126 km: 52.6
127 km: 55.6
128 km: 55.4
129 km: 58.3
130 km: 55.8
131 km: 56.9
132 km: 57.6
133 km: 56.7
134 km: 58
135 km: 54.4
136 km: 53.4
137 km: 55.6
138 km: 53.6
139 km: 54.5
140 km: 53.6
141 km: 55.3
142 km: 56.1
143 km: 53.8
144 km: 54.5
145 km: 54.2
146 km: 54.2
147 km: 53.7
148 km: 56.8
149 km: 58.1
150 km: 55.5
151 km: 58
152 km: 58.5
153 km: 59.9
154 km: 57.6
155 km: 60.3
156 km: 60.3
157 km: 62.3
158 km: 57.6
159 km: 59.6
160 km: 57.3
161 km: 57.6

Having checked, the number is 127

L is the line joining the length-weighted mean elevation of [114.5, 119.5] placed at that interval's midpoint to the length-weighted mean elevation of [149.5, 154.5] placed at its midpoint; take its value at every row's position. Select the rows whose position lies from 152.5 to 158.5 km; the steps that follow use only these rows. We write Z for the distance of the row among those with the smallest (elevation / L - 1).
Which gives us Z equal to 158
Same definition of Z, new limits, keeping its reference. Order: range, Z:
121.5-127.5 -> 124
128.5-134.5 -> 130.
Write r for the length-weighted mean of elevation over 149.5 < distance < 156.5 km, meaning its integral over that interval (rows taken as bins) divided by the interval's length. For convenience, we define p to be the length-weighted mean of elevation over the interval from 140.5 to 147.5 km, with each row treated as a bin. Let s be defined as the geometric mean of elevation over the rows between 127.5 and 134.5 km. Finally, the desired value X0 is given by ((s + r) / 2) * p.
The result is 3151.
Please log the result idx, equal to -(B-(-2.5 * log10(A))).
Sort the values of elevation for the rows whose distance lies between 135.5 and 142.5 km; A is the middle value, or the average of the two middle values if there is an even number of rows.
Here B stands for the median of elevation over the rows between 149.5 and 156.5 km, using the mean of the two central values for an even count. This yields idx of -63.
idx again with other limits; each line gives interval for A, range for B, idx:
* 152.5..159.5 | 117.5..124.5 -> -58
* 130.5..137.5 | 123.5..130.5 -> -60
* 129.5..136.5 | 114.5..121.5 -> -58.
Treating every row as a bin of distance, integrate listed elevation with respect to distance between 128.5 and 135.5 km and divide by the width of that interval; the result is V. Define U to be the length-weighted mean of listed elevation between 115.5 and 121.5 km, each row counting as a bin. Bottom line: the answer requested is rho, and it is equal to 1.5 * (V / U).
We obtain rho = 1.60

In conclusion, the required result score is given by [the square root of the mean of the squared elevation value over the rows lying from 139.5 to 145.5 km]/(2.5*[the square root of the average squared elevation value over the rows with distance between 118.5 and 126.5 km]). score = 0.415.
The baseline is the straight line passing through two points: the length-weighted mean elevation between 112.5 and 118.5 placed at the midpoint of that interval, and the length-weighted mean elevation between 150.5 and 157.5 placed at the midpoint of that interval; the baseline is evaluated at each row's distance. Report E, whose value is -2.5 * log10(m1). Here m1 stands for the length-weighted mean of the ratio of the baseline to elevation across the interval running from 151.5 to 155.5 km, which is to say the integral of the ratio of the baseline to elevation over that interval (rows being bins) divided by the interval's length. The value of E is -0.01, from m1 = 1.01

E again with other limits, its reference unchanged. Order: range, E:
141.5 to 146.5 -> -0.06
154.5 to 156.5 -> 0.01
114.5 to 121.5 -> 0.00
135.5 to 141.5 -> -0.04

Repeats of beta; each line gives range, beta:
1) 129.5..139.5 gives 134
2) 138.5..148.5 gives 148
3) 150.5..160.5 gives 157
